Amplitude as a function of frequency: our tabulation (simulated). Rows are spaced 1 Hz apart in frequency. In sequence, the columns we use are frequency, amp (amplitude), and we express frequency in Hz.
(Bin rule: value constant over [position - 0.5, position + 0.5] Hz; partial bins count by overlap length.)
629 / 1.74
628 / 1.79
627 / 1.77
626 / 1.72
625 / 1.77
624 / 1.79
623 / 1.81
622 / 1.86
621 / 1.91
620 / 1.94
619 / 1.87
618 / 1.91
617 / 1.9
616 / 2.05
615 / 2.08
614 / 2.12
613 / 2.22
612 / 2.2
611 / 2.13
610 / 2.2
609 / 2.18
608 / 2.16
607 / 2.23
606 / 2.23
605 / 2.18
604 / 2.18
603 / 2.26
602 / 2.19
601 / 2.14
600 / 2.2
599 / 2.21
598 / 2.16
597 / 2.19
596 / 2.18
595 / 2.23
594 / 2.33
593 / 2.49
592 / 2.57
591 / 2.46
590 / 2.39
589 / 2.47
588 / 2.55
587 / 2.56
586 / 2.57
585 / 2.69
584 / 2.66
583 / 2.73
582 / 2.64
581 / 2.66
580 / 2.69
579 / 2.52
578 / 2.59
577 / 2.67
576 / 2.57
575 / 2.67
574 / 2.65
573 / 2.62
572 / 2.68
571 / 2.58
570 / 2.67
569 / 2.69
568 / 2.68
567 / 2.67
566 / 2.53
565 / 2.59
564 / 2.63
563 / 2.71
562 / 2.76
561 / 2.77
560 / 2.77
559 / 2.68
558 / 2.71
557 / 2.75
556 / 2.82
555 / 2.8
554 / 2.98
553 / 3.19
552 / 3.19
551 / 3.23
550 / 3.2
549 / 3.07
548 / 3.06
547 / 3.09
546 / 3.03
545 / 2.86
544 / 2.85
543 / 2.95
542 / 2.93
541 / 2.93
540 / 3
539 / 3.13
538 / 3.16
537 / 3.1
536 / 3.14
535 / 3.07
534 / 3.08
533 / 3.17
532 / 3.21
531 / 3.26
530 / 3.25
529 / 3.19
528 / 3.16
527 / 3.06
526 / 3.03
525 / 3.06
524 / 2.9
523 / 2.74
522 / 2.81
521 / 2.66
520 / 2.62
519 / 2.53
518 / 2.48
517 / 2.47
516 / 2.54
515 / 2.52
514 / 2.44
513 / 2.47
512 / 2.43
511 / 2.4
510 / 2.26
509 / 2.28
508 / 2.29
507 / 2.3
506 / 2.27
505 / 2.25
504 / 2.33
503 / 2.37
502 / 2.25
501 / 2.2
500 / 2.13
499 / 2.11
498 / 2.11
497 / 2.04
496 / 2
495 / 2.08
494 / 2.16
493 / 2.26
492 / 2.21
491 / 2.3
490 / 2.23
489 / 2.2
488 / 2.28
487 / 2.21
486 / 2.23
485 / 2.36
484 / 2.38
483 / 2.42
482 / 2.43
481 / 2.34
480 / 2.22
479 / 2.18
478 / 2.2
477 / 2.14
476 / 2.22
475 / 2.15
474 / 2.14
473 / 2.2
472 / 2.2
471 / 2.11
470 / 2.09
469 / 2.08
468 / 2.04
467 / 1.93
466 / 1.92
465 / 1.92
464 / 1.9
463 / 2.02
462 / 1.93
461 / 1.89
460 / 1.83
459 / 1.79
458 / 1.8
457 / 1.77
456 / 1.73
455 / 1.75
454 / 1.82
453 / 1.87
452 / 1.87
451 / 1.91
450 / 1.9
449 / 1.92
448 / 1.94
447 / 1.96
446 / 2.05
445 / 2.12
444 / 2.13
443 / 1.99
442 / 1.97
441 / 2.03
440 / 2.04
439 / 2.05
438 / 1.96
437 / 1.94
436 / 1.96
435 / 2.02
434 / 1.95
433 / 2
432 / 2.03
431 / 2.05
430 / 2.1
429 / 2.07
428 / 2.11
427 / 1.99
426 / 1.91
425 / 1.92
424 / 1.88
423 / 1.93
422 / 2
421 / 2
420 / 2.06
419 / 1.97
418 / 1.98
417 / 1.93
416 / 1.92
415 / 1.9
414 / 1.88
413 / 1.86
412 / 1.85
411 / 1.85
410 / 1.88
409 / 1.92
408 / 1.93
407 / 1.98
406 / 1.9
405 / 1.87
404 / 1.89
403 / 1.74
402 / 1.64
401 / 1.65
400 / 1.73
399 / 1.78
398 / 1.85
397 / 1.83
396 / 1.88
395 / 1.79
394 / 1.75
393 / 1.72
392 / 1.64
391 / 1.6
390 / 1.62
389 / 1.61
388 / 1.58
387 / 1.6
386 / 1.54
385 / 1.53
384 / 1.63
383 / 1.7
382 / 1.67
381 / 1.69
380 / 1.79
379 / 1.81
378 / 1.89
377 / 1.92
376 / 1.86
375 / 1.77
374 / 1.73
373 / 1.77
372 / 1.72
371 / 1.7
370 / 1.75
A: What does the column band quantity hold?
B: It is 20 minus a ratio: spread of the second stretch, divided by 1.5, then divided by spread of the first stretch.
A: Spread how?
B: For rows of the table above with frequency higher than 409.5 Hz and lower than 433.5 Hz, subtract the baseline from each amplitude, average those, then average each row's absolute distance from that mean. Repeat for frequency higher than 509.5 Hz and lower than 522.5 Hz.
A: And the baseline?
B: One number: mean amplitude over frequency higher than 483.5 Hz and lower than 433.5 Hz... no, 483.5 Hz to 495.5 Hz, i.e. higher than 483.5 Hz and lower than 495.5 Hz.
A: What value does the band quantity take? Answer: 19.1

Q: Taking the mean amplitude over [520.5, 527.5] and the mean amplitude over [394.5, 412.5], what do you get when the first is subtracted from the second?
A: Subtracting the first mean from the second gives -1.1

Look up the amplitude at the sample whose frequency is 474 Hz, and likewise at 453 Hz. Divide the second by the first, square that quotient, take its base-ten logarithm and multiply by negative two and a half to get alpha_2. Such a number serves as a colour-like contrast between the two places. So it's 0.29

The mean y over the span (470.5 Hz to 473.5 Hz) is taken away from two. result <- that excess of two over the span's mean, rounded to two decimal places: -0.17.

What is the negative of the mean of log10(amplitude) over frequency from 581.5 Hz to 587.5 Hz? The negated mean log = -0.42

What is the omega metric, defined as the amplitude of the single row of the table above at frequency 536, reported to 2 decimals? 3.14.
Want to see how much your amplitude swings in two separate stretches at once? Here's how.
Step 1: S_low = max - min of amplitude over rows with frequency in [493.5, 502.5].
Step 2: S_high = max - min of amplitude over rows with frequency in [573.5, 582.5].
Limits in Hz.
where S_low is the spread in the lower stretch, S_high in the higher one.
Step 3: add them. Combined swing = 0.42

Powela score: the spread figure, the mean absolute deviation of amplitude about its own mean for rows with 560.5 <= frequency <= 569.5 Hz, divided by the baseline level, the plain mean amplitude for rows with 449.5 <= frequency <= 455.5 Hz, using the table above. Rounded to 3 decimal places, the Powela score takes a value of 0.031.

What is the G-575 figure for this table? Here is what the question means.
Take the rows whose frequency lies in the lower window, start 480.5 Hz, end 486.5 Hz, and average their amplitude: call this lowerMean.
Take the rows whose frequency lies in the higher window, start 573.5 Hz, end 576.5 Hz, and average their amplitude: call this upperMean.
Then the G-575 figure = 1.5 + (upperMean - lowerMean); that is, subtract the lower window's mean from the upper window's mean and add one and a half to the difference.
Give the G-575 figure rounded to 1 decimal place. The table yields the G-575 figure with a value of 1.8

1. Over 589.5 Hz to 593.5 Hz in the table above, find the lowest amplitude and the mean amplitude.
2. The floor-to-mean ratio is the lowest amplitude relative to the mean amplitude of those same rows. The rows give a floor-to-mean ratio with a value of 0.965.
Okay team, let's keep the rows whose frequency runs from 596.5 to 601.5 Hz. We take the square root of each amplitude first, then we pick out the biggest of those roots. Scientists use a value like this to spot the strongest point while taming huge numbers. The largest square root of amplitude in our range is 1.49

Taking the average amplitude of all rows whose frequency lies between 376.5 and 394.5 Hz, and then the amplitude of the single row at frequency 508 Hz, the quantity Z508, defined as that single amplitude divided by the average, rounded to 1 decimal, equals 1.4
